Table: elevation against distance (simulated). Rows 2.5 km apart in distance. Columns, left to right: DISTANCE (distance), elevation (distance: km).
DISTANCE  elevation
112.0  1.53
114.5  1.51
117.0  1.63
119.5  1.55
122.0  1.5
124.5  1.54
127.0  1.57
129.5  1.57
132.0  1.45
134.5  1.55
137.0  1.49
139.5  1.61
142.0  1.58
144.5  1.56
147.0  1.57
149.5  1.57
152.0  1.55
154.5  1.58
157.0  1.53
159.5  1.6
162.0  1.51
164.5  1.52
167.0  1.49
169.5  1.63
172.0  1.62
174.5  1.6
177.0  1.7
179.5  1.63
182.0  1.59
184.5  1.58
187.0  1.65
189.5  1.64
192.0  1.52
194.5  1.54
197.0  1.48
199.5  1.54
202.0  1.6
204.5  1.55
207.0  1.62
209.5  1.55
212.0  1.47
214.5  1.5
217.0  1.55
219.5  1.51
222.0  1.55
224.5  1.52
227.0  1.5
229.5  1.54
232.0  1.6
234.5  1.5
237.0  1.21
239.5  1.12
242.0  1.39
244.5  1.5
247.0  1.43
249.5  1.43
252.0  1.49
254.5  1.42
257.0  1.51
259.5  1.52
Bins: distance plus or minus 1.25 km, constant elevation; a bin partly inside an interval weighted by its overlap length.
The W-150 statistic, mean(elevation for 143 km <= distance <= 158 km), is 1.56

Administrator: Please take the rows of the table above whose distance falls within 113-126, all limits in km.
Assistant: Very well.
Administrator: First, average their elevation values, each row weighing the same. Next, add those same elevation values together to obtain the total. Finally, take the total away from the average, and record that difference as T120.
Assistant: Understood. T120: -6.18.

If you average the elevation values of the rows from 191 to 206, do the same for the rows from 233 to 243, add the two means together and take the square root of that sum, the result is 1.69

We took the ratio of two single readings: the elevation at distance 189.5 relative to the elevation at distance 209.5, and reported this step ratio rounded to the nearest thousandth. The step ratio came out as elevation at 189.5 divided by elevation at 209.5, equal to 1.058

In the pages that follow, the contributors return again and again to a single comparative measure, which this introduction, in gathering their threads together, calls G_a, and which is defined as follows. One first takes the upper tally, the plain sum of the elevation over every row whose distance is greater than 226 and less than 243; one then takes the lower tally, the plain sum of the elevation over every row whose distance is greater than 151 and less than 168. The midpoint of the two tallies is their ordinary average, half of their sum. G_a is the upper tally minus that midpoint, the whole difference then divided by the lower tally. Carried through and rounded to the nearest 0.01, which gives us -0.04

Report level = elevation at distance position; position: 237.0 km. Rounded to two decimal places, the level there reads 1.21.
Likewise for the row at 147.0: 1.57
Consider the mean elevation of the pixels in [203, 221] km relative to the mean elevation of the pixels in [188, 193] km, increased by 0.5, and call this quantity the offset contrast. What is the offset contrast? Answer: 1.47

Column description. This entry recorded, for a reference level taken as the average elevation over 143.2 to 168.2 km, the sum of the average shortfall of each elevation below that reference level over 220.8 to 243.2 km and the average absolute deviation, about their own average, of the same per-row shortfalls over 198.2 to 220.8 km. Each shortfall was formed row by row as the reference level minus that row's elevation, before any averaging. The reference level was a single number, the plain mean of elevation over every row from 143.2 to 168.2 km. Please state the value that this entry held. 0.15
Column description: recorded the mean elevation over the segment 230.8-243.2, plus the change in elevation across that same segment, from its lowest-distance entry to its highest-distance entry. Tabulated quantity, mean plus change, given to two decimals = 1.15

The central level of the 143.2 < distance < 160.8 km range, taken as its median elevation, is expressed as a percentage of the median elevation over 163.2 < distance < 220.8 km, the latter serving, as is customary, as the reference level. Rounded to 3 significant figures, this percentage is 101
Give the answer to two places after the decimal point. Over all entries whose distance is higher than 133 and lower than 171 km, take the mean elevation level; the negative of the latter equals -1.56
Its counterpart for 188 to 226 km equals -1.54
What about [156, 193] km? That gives -1.59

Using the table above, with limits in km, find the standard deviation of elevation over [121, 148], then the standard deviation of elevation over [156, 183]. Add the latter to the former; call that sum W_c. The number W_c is 0.11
